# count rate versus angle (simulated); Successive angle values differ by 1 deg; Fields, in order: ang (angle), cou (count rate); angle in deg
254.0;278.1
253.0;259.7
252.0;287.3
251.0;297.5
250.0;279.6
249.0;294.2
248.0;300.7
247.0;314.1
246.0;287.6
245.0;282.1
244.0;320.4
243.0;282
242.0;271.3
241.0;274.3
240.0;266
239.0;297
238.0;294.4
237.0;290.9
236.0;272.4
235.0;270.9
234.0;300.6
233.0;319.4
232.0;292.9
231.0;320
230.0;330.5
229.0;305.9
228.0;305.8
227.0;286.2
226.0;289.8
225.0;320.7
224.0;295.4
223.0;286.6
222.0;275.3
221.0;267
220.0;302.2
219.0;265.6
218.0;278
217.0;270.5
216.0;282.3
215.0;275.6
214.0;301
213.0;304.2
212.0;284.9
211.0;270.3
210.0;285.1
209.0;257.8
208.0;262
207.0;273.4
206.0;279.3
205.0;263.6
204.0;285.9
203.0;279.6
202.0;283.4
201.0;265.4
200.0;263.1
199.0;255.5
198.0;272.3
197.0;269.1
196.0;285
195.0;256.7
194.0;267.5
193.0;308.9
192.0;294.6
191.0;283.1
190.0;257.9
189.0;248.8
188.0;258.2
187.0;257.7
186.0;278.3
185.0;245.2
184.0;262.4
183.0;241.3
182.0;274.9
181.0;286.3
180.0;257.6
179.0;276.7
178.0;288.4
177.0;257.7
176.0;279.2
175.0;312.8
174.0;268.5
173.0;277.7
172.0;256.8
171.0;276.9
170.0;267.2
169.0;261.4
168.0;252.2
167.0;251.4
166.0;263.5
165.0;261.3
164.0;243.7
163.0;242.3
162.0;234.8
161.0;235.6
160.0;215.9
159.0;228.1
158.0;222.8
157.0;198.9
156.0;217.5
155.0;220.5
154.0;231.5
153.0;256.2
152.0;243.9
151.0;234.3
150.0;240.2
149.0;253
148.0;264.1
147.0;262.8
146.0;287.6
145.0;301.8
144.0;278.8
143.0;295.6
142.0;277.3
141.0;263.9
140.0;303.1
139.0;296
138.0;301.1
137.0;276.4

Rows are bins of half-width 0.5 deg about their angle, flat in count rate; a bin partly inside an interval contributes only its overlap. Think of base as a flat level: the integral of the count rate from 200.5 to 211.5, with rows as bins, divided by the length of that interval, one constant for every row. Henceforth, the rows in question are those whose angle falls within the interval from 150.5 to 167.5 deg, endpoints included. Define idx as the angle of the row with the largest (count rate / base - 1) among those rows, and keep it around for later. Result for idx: 166.0 deg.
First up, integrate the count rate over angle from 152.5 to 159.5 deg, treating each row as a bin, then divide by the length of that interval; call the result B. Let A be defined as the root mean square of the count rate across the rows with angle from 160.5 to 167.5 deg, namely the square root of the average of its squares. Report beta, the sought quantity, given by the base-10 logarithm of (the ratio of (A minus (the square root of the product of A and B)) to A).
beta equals -1.33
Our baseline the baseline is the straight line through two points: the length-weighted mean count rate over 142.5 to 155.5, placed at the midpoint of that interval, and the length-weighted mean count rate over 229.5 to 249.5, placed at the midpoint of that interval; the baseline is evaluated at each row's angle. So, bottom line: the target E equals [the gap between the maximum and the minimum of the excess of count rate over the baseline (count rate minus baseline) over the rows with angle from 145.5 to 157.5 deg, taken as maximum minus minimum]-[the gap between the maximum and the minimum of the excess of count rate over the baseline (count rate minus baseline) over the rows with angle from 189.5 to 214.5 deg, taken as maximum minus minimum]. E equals 36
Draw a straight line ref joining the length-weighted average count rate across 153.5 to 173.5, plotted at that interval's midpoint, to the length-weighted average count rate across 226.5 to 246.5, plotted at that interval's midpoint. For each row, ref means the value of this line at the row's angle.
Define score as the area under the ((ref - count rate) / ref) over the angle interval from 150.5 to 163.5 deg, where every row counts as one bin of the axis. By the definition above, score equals 0.5 deg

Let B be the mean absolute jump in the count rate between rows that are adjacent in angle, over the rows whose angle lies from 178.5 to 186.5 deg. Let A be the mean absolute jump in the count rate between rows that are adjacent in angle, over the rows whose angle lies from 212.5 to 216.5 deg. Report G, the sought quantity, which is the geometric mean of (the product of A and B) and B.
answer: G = 80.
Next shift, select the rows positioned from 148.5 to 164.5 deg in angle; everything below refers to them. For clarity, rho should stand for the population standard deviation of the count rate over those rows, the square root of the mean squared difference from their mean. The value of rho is 14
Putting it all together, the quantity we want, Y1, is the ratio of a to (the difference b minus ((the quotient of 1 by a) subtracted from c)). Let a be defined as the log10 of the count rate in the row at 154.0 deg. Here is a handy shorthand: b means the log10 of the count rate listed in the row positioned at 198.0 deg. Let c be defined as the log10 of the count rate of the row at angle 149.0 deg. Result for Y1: 5.2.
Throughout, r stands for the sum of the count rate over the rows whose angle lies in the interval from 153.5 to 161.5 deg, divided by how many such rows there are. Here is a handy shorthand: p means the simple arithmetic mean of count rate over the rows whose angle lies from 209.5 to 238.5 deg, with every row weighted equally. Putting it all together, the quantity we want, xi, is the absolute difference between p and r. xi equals 70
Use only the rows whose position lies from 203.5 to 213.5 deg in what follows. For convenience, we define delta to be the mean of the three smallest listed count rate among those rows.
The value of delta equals 261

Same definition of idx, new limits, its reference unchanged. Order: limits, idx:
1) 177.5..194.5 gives 193.0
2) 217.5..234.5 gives 230.0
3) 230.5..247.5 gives 244.0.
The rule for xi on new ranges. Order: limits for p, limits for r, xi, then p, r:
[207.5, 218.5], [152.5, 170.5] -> 40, 279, 239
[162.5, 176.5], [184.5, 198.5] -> 5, 265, 270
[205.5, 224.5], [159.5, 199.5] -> 15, 280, 265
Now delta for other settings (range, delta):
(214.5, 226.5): 268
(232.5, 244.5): 269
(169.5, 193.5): 245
